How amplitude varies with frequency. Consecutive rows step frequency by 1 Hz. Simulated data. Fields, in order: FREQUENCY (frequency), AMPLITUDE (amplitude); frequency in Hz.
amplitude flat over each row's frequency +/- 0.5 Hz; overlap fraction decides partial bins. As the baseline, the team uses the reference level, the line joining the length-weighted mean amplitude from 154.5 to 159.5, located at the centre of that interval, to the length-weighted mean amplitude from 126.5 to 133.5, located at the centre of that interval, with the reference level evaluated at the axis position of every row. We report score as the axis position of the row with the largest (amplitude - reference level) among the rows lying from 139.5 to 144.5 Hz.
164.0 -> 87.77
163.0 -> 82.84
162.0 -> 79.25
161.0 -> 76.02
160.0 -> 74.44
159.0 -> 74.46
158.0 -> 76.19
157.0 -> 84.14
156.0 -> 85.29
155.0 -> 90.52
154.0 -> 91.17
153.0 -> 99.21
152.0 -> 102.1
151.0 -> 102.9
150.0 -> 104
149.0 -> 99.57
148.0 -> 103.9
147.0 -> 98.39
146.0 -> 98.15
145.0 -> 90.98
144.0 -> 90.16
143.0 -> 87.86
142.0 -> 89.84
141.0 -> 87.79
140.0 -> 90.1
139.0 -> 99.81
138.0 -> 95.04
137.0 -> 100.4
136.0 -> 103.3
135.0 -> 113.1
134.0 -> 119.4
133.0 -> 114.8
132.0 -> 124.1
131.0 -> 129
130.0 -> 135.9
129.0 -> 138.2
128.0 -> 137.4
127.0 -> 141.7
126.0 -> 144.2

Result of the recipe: 144.0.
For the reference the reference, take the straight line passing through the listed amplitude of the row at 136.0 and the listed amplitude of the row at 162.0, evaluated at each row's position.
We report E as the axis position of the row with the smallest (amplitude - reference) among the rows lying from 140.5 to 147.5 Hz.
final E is 141.0 Hz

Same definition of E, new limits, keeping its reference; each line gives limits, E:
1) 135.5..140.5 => 140.0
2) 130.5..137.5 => 137.0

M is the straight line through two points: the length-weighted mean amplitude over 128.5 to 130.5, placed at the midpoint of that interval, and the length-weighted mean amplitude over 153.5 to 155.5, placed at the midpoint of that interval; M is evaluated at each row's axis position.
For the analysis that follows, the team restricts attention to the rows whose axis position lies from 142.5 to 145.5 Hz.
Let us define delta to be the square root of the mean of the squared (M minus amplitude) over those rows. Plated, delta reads 21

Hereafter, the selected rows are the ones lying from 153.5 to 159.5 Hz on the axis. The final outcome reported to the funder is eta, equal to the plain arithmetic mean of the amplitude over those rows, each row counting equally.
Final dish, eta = 84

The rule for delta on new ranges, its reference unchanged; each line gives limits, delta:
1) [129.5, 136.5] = 13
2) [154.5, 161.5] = 5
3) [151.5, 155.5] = 4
